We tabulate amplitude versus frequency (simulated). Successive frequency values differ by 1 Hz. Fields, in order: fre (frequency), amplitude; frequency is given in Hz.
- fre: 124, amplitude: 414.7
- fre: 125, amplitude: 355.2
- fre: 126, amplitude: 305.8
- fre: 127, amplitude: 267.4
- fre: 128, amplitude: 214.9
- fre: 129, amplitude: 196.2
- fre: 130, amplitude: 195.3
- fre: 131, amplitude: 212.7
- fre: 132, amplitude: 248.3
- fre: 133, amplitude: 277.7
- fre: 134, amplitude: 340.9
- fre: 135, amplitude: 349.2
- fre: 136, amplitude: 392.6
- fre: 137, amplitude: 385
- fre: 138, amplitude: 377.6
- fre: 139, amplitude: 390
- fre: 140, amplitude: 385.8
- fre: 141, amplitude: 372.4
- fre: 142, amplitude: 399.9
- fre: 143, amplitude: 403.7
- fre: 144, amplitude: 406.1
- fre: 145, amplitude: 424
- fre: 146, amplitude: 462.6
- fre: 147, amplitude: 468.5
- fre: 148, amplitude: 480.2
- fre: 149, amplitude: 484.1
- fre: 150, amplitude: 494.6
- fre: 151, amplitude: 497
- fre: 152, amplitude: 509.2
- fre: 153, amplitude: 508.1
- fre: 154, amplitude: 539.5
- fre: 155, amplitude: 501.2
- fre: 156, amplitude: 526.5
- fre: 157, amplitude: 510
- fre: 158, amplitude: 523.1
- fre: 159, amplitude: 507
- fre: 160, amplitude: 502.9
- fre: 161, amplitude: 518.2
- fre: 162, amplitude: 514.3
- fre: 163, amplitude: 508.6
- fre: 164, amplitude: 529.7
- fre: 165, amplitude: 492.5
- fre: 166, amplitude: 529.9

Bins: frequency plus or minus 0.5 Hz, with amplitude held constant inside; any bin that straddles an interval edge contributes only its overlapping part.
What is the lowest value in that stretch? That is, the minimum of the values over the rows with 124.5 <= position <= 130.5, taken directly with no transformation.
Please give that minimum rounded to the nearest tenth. 195.3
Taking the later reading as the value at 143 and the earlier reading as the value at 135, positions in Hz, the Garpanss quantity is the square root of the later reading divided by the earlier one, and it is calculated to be 1.08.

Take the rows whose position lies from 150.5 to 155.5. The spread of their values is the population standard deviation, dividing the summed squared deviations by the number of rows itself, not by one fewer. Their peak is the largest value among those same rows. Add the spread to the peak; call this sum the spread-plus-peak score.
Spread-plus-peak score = 554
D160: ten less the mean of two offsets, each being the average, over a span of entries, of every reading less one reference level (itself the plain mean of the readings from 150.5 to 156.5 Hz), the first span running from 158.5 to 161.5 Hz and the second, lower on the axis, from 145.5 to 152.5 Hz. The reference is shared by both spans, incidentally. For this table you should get 26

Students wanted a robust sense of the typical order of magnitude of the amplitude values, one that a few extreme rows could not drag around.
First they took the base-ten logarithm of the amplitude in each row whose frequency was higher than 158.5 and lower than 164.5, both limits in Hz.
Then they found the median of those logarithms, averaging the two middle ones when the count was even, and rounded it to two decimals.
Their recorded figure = 2.71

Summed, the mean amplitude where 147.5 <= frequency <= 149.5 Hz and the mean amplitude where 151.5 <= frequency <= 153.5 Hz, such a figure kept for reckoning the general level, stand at 991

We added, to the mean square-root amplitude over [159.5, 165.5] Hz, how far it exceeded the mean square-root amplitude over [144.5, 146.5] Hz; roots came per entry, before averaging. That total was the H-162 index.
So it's 24.2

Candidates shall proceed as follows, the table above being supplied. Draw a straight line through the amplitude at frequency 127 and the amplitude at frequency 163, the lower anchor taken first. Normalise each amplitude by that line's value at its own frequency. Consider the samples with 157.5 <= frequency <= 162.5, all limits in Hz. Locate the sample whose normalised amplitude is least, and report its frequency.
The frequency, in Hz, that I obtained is 162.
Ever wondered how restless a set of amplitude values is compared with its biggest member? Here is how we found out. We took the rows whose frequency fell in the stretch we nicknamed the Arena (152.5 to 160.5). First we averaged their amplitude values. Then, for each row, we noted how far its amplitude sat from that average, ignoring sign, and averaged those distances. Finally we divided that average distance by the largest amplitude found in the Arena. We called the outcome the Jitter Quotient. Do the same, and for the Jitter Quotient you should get 0.021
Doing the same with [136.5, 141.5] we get 0.015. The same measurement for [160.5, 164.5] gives 0.012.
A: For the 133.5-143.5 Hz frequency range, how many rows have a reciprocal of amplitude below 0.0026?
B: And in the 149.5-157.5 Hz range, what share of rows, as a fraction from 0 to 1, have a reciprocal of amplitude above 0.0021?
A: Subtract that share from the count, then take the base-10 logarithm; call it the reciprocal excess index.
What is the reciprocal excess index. 0.78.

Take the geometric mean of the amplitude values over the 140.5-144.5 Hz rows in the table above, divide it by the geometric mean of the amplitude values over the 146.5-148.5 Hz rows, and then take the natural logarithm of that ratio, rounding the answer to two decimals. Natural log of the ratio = -0.18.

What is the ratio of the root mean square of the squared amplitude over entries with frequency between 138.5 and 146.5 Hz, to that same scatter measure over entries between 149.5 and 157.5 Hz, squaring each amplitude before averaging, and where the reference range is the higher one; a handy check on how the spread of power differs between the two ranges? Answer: 0.64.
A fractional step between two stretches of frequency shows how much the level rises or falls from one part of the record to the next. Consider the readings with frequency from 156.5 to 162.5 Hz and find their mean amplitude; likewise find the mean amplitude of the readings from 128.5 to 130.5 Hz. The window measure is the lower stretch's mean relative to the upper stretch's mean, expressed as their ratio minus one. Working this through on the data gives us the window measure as -0.62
